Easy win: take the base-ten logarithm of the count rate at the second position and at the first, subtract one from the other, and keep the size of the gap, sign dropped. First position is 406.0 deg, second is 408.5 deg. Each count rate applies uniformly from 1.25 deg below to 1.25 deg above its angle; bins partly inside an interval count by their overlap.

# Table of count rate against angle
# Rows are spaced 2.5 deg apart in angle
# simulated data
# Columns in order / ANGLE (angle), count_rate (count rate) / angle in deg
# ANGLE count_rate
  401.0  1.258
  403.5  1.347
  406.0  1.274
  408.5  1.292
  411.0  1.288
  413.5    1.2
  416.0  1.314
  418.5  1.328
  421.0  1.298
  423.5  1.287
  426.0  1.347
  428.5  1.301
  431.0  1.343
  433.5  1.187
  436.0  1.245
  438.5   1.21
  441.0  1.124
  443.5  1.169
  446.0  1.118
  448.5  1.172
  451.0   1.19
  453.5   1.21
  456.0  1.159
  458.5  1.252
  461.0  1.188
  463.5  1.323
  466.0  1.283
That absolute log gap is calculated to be 0.006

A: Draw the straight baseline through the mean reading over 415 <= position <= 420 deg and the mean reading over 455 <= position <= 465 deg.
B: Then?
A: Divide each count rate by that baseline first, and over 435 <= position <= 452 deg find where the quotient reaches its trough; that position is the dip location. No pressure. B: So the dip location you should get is 441.0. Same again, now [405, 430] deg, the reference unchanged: 413.5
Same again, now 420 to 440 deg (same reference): 433.5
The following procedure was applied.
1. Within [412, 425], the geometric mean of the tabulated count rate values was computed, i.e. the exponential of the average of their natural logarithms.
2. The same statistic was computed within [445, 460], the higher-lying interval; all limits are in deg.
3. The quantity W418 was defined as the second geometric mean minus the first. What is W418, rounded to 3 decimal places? -0.102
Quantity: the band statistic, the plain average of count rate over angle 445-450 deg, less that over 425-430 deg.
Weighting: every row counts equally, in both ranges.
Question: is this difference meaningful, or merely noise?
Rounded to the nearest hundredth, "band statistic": -0.18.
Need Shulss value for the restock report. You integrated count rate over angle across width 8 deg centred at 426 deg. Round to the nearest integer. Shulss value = 10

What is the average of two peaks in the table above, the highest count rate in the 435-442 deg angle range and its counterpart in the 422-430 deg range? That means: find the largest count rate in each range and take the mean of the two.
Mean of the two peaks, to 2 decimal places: 1.30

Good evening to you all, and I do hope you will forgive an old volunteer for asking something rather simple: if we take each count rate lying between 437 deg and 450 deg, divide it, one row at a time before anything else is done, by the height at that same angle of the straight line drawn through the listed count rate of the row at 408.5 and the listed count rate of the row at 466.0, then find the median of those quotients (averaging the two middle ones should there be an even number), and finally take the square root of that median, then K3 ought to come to 0.95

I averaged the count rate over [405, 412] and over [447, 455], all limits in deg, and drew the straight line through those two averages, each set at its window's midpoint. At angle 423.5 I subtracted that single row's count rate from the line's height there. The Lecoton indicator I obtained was -0.036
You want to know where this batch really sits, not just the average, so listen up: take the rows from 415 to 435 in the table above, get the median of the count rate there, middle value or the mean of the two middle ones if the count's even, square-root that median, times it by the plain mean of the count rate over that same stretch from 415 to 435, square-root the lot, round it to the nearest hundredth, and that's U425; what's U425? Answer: 1.22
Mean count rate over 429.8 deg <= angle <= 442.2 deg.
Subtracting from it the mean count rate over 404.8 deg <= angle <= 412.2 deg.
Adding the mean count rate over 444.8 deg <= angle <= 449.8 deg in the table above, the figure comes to 1.08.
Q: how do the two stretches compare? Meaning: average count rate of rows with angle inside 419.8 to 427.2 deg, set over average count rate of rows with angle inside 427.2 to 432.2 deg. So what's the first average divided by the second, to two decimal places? 0.99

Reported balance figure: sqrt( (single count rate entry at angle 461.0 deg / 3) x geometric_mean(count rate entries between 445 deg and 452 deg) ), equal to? 0.68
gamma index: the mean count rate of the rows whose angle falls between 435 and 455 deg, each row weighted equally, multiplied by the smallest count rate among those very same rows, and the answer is 1.32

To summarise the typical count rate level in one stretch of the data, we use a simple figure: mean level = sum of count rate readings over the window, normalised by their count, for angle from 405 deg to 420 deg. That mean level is 1.28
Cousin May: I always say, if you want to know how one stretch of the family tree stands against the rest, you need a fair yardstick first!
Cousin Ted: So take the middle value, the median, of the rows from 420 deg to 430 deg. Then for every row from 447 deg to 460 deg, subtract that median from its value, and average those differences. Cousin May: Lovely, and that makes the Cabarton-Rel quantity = -0.10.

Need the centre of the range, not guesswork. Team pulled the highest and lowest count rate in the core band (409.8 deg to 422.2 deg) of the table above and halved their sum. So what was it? 1.264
